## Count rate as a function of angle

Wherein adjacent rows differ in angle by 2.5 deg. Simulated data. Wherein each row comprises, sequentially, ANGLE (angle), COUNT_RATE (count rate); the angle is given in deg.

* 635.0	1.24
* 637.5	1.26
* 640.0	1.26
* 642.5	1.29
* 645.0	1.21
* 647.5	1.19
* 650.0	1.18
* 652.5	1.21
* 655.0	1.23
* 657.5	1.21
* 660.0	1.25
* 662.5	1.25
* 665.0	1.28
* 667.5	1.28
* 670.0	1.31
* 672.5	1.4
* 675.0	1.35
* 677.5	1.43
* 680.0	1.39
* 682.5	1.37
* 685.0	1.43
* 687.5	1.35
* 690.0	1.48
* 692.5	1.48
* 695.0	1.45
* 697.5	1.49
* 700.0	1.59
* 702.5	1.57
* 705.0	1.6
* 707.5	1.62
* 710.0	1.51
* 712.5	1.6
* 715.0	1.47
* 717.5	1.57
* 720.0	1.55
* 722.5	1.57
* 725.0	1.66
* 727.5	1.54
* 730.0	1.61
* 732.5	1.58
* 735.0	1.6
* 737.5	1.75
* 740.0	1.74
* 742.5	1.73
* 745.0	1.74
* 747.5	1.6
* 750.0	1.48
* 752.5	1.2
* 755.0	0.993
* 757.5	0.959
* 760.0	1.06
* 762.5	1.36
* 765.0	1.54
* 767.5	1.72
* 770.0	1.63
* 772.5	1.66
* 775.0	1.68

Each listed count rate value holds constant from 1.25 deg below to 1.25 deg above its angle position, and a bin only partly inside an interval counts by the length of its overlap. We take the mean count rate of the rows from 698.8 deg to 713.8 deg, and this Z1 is 1.58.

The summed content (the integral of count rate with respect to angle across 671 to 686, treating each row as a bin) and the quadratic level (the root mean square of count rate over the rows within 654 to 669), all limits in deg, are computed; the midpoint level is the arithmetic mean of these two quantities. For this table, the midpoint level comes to 11.1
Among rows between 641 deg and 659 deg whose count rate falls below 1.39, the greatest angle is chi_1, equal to 657.5 deg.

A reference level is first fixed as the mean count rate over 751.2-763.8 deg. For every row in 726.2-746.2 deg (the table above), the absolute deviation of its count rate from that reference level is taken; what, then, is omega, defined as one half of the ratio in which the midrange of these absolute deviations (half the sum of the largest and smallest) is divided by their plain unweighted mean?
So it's 0.485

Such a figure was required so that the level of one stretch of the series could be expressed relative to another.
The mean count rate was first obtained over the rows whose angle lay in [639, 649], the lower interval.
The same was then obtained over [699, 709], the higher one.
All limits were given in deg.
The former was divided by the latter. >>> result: 0.78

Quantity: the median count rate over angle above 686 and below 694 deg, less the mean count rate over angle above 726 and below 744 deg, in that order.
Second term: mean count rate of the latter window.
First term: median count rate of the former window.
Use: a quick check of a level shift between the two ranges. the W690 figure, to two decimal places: -0.17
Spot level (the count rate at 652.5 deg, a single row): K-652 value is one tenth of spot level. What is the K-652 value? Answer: 0.121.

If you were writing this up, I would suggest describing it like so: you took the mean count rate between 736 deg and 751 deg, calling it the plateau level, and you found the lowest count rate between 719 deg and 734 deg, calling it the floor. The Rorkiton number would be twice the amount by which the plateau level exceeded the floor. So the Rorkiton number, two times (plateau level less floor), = 0.27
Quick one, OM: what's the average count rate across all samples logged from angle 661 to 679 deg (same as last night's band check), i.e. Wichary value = 1.3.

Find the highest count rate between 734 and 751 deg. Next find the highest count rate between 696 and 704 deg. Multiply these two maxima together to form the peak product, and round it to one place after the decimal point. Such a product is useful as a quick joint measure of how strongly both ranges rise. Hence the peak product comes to 2.8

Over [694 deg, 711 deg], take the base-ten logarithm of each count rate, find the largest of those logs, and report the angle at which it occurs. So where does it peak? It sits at 707.5 deg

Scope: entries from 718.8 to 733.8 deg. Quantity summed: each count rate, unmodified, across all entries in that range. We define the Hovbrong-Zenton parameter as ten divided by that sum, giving 1.1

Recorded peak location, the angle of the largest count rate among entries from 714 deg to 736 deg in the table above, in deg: 725.0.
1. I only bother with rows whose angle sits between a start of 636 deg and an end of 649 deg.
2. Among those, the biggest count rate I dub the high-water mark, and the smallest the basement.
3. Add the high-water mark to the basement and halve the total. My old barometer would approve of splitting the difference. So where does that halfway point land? 1.24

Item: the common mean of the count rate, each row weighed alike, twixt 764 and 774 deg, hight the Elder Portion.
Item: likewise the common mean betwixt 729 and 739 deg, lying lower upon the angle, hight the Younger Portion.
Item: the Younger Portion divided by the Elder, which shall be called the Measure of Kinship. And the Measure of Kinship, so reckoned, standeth 0.998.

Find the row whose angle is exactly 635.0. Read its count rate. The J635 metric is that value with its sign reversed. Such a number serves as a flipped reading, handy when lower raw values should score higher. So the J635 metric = -1.2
